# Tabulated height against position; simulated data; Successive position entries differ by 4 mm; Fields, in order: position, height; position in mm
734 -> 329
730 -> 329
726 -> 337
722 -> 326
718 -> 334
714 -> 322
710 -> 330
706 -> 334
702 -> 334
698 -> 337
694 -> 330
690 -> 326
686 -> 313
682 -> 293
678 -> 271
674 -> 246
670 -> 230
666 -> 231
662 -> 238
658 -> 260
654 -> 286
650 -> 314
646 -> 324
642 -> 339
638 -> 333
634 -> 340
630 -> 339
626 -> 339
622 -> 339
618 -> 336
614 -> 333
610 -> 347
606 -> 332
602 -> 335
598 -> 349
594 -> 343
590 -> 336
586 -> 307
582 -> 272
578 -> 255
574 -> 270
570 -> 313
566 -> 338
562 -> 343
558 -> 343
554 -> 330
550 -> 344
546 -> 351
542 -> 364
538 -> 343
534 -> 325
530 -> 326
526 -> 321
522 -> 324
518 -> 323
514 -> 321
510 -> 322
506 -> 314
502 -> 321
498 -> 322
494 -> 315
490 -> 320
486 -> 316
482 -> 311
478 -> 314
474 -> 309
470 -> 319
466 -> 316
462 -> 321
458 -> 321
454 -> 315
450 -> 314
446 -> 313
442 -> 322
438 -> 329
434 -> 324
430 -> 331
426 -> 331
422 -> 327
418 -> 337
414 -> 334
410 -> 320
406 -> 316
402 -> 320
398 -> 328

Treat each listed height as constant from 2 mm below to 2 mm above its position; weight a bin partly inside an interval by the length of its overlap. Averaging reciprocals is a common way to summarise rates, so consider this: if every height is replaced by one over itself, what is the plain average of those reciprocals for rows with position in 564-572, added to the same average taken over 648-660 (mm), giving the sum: 0.0066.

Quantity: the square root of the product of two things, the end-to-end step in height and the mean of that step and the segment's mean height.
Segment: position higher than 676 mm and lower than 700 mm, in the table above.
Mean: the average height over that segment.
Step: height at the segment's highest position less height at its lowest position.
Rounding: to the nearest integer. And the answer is 112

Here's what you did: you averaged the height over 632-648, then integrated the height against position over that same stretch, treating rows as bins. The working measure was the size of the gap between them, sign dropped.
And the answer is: 5010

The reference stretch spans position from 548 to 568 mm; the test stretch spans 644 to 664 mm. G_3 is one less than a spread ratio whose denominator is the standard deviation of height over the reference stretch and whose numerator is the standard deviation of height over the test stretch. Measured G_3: 5.2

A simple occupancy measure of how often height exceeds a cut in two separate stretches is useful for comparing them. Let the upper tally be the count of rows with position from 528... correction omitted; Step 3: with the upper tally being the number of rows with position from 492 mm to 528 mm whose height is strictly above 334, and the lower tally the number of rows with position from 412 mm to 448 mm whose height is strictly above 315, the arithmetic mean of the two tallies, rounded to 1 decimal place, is 4.0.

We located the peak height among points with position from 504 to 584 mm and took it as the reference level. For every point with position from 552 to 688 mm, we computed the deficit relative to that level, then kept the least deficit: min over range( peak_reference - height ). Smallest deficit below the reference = 15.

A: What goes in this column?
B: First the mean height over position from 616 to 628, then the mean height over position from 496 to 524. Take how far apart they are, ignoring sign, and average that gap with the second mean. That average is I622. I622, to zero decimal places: 169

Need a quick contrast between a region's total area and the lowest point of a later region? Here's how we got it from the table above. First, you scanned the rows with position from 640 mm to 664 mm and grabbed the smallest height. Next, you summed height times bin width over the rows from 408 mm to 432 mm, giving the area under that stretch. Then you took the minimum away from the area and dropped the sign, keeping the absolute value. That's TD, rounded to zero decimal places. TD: 7682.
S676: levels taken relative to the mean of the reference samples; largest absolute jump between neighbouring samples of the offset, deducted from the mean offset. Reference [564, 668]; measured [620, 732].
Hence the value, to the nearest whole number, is -32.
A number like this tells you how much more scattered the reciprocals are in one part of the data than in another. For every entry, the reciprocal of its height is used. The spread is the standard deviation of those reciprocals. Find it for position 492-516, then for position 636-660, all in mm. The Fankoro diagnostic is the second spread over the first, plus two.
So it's 11.6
